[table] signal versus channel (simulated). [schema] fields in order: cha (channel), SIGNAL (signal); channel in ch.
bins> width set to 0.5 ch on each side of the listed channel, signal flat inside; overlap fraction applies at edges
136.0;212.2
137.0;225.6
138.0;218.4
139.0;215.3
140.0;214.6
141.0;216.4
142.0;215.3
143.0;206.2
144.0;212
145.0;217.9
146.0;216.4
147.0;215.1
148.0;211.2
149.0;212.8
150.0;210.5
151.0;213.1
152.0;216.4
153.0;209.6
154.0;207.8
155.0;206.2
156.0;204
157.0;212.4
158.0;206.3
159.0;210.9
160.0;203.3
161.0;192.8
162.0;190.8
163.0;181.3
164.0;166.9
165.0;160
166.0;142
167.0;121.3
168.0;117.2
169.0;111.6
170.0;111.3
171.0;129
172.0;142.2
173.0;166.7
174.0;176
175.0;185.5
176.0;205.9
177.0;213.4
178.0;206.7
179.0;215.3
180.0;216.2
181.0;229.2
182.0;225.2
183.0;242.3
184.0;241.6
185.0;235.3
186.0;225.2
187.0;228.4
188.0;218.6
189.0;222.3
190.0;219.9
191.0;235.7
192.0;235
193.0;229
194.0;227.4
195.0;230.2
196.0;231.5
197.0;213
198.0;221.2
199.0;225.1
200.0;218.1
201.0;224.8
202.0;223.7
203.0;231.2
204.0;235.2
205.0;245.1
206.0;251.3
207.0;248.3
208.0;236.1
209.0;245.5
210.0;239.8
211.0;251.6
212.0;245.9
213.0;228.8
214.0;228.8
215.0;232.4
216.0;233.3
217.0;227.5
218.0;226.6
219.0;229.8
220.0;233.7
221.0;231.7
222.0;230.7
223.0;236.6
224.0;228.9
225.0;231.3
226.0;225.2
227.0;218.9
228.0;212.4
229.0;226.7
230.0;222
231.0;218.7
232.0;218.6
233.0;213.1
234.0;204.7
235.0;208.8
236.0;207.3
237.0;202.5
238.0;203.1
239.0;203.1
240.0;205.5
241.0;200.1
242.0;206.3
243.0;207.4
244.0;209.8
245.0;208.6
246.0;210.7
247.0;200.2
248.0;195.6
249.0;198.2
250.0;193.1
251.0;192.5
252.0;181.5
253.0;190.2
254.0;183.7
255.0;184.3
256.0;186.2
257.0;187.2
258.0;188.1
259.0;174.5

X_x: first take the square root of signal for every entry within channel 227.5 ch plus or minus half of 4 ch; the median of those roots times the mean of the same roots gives 221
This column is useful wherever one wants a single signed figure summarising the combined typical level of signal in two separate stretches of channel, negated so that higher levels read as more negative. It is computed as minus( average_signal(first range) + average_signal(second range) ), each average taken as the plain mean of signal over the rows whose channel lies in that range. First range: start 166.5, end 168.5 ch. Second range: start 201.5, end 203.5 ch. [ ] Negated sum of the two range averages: -347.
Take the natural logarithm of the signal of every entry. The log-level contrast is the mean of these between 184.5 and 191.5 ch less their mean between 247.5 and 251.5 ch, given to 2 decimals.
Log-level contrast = 0.15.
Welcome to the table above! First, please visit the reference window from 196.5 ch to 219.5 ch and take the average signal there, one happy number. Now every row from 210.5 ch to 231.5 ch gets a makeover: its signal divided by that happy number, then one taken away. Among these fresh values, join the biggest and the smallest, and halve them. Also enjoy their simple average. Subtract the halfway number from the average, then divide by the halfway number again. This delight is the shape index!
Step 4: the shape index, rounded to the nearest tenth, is 2.0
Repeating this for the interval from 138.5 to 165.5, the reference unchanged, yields -0.4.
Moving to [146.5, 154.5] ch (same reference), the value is 0.0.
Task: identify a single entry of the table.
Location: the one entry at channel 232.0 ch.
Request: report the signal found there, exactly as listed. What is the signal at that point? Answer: 218.6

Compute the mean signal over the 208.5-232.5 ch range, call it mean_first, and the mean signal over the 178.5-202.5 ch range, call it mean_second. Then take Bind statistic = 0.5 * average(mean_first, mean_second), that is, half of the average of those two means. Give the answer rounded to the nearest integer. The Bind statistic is 114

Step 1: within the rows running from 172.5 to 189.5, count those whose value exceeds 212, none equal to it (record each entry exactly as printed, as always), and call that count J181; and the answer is 12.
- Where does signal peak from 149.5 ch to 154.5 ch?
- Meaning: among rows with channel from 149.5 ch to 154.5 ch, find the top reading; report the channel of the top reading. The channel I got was 152.0 ch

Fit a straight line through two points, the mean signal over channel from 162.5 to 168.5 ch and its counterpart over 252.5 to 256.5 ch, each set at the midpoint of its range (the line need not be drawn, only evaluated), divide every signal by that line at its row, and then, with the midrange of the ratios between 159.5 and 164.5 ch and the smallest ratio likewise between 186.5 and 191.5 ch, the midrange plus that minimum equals 2.6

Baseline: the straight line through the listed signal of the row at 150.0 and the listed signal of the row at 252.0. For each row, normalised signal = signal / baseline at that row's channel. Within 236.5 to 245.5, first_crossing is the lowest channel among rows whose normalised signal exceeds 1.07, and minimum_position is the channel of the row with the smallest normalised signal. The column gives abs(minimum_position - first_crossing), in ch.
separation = 4 ch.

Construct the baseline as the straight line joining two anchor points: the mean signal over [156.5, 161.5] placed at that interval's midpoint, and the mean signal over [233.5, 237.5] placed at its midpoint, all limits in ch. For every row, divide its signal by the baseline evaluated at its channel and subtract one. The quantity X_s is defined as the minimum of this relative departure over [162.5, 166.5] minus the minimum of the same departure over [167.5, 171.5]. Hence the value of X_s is 0.15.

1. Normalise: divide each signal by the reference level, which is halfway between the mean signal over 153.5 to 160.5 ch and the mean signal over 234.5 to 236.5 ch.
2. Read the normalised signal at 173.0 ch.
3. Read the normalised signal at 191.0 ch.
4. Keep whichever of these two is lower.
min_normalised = 0.80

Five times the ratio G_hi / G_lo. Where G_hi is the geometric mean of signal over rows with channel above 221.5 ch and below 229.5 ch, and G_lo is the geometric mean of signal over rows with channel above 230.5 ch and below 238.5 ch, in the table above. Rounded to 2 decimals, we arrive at 5.40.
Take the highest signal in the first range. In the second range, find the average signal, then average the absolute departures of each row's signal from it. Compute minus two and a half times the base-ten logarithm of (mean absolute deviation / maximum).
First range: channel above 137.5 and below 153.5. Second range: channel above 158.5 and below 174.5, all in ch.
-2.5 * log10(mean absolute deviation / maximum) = 2.20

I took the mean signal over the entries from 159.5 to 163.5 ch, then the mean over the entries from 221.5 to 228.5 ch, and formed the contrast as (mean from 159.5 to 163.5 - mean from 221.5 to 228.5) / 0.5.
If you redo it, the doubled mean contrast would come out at -68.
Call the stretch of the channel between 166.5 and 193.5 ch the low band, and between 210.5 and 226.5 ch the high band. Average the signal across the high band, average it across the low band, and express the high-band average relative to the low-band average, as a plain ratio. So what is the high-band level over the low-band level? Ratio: 1.18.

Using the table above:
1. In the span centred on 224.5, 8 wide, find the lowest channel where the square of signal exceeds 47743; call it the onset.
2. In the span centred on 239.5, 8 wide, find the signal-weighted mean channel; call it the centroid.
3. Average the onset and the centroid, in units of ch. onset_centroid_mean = 230.3 ch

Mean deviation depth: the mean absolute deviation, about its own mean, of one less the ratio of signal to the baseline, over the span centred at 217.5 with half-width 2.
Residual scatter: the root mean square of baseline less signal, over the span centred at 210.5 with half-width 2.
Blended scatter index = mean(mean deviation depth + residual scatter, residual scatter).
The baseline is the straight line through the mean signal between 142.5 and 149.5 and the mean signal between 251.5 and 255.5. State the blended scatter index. 50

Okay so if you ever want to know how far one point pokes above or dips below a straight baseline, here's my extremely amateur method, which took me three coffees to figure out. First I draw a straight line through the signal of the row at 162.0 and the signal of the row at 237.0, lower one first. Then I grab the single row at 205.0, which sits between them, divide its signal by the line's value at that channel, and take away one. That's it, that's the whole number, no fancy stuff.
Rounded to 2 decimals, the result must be 0.24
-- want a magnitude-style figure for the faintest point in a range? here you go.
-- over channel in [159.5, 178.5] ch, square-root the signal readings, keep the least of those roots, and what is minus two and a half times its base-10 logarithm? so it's -2.56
